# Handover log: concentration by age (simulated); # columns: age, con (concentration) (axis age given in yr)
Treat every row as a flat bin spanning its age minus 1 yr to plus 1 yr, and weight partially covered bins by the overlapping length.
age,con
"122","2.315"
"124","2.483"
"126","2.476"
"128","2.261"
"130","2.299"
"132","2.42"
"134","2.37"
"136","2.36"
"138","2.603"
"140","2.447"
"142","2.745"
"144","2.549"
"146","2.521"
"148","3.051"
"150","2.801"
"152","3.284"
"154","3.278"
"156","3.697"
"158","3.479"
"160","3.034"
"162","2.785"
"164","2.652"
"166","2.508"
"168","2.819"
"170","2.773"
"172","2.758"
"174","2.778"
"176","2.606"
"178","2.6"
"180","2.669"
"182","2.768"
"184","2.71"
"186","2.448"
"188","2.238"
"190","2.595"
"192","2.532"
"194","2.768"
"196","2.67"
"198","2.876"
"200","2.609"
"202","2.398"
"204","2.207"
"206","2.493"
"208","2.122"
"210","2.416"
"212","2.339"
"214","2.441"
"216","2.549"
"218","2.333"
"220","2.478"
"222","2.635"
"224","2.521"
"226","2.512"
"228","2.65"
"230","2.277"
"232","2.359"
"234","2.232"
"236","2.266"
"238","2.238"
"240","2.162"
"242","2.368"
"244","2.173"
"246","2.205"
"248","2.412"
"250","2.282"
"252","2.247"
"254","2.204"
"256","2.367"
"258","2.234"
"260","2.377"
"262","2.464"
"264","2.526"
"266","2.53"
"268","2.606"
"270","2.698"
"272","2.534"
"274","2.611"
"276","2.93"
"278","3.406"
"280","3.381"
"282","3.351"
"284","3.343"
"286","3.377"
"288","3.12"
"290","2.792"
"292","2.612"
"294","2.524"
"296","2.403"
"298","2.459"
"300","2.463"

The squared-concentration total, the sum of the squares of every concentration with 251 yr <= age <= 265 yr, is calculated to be 39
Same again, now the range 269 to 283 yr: 63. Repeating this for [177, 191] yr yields 47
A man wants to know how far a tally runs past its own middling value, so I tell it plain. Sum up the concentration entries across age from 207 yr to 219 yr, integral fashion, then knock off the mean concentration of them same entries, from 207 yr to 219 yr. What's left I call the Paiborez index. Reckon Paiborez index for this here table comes 26.0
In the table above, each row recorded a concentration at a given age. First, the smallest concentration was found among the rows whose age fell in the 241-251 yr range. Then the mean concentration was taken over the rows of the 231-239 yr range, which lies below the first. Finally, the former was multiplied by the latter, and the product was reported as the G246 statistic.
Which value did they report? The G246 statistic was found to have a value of 4.94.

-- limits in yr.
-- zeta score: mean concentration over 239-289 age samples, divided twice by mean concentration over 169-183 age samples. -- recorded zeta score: 0.360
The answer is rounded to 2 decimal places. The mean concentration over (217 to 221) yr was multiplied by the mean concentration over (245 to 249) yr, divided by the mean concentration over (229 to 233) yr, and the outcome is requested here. 2.40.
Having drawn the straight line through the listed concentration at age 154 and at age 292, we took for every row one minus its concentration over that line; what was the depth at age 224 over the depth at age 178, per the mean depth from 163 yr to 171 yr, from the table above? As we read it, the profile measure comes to 4.9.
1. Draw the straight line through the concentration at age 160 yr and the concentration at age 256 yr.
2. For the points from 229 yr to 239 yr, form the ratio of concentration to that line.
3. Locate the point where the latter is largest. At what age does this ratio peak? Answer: 232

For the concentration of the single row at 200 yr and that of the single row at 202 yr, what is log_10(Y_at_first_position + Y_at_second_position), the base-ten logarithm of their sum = 0.70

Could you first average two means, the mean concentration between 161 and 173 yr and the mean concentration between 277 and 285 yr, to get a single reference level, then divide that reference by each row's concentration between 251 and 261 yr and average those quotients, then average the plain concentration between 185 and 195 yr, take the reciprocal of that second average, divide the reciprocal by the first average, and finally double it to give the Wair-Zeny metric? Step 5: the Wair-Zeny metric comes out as 0.60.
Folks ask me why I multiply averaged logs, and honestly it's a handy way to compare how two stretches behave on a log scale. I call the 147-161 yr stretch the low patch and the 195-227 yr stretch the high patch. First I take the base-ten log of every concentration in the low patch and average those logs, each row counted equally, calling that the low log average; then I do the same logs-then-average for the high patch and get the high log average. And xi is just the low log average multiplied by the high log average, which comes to 0.199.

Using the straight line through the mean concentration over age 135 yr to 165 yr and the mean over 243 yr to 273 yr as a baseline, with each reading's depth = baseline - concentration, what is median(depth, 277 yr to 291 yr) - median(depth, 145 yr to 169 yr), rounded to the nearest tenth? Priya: -1.0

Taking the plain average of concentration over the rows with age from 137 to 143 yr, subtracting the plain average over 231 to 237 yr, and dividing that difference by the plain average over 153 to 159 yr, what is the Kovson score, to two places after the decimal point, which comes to 0.09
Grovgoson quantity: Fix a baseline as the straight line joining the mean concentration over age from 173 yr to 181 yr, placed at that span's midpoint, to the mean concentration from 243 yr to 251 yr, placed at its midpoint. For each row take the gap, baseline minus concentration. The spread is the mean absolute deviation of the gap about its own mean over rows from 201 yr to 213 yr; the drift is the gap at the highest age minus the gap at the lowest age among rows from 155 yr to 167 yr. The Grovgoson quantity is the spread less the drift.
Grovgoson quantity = -1.02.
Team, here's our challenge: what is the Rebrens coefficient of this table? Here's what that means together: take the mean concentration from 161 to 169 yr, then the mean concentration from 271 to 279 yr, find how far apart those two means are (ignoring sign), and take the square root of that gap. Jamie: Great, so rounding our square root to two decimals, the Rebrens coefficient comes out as 0.42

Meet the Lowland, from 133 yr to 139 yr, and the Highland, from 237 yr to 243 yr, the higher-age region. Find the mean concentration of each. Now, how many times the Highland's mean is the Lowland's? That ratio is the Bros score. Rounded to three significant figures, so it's 1.08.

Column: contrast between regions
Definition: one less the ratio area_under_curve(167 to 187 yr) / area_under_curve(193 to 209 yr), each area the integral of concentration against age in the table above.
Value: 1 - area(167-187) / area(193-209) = -0.34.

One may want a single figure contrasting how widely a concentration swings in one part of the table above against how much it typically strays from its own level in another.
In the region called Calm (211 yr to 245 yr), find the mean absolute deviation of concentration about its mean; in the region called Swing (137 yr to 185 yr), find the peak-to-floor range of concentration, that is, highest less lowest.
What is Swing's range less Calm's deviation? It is 1.12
